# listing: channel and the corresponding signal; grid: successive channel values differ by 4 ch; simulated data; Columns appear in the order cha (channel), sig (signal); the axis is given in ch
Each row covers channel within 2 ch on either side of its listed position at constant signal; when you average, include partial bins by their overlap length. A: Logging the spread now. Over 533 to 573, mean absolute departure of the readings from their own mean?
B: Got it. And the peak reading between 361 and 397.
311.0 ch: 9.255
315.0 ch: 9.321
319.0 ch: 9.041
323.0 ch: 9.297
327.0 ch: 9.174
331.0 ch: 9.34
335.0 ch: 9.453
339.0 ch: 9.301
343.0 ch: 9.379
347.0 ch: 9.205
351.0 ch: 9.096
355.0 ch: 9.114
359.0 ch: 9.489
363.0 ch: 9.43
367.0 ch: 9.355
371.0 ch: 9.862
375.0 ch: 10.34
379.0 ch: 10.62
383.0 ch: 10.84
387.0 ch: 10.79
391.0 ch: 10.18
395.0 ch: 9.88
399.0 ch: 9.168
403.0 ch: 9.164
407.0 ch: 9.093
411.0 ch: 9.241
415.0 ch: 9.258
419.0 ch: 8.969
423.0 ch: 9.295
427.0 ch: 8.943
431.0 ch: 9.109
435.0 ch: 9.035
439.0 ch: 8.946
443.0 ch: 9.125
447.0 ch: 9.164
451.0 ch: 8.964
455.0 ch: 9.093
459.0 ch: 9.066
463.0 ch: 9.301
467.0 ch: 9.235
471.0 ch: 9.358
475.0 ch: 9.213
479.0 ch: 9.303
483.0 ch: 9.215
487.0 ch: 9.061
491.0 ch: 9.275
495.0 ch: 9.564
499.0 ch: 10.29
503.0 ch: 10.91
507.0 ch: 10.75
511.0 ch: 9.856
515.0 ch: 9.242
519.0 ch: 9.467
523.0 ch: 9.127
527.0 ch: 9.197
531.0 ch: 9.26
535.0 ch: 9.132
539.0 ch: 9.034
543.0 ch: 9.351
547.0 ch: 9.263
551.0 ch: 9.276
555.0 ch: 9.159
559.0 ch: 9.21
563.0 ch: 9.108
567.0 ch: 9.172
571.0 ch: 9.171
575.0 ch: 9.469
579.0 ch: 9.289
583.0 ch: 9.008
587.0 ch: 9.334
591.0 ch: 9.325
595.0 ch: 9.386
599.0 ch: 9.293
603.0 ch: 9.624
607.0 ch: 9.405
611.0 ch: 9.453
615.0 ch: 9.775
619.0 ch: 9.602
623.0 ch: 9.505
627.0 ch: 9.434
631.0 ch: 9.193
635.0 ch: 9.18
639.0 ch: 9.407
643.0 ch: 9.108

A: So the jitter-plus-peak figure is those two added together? 10.9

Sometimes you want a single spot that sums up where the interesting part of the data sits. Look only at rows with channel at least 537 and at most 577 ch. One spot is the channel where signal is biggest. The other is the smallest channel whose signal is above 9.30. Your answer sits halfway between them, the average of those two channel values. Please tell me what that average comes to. 559 ch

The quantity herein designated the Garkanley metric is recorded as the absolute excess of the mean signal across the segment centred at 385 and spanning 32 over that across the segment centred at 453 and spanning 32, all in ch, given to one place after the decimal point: 1.1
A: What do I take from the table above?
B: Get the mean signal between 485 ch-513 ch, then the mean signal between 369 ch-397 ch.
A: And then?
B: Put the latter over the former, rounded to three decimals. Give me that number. 1.040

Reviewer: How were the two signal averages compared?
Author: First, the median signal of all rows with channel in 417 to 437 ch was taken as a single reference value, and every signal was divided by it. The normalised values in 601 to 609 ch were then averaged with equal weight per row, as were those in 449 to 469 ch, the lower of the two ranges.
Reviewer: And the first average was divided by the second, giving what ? 1.04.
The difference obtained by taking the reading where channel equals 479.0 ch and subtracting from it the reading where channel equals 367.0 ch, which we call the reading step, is -0.05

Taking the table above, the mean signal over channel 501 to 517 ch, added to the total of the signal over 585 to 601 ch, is 47.5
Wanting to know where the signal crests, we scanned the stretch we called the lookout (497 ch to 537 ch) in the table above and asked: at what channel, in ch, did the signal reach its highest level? 503.0 ch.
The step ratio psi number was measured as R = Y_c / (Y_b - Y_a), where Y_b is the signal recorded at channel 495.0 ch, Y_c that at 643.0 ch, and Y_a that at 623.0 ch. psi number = 154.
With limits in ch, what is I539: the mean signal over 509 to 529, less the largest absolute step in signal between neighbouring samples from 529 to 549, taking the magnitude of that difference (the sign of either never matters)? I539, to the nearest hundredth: 9.06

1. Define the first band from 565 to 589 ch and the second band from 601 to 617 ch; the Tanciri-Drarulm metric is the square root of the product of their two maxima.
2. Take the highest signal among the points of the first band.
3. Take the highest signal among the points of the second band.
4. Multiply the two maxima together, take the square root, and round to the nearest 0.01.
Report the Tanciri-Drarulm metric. 9.62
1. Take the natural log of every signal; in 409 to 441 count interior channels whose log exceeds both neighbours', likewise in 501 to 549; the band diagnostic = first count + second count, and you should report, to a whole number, 6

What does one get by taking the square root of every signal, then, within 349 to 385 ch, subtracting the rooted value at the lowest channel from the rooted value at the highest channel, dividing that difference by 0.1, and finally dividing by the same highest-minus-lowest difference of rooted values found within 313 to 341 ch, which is -844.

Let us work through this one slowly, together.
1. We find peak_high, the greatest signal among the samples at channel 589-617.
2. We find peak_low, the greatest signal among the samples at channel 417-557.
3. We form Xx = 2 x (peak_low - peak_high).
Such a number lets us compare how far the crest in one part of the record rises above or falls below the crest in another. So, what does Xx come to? 2.3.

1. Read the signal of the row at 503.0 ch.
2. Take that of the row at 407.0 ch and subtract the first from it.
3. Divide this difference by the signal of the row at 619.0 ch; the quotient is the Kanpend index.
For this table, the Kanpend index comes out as -0.19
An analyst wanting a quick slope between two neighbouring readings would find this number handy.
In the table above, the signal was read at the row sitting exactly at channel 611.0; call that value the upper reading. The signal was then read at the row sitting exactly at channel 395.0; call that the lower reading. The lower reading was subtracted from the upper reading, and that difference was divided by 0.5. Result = -0.9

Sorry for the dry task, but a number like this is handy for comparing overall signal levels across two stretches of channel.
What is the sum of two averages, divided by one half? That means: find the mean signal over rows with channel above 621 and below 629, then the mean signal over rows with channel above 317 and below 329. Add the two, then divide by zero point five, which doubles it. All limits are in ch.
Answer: 37.3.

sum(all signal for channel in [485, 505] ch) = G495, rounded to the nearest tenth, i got 49.1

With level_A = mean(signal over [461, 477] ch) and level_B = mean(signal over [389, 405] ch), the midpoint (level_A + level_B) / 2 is 9.44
